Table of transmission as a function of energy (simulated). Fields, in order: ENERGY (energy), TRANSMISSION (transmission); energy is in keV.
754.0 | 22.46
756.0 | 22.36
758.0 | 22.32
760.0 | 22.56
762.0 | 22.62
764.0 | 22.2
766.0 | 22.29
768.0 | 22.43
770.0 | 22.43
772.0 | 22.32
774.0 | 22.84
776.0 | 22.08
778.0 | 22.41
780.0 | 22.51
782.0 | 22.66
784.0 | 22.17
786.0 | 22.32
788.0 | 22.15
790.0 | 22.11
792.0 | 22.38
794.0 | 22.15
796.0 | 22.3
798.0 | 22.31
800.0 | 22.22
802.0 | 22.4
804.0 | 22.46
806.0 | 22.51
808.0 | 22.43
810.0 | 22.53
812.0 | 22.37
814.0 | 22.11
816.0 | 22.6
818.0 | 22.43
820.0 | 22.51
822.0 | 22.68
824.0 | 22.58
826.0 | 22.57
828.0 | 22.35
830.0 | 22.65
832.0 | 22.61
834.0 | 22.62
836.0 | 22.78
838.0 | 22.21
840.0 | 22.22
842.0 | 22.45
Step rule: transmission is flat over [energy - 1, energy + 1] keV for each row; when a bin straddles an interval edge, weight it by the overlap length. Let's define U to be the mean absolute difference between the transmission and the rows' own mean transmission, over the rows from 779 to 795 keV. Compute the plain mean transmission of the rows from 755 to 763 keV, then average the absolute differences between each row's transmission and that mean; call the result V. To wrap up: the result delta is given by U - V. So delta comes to 0.04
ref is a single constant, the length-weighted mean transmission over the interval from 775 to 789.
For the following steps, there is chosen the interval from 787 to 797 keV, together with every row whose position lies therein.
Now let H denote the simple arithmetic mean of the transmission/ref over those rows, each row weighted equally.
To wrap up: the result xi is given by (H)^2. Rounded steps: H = 1.00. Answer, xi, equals 0.99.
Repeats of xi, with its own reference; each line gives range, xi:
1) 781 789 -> 1.00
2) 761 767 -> 1.00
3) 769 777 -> 1.01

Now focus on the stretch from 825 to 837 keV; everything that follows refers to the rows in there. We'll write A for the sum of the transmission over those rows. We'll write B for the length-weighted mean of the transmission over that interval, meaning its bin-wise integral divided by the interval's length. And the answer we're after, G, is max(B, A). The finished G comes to 136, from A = 136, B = 22.6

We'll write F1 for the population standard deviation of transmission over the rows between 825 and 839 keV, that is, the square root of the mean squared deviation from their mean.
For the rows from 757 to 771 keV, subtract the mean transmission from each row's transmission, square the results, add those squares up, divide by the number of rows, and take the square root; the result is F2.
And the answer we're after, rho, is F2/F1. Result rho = 0.8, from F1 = 0.18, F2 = 0.138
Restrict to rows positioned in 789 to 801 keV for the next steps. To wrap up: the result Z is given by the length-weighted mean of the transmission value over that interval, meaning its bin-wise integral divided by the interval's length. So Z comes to 22.2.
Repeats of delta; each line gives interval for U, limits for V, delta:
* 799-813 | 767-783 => -0.08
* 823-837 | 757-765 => -0.08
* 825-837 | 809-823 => -0.04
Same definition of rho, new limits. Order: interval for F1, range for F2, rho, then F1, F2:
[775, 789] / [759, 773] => 0.7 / 0.20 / 0.138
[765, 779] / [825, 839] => 0.8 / 0.21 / 0.180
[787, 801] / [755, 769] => 1.5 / 0.09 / 0.139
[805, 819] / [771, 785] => 1.7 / 0.15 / 0.248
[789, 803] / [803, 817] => 1.4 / 0.10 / 0.147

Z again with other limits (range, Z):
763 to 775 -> 22.4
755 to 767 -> 22.4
